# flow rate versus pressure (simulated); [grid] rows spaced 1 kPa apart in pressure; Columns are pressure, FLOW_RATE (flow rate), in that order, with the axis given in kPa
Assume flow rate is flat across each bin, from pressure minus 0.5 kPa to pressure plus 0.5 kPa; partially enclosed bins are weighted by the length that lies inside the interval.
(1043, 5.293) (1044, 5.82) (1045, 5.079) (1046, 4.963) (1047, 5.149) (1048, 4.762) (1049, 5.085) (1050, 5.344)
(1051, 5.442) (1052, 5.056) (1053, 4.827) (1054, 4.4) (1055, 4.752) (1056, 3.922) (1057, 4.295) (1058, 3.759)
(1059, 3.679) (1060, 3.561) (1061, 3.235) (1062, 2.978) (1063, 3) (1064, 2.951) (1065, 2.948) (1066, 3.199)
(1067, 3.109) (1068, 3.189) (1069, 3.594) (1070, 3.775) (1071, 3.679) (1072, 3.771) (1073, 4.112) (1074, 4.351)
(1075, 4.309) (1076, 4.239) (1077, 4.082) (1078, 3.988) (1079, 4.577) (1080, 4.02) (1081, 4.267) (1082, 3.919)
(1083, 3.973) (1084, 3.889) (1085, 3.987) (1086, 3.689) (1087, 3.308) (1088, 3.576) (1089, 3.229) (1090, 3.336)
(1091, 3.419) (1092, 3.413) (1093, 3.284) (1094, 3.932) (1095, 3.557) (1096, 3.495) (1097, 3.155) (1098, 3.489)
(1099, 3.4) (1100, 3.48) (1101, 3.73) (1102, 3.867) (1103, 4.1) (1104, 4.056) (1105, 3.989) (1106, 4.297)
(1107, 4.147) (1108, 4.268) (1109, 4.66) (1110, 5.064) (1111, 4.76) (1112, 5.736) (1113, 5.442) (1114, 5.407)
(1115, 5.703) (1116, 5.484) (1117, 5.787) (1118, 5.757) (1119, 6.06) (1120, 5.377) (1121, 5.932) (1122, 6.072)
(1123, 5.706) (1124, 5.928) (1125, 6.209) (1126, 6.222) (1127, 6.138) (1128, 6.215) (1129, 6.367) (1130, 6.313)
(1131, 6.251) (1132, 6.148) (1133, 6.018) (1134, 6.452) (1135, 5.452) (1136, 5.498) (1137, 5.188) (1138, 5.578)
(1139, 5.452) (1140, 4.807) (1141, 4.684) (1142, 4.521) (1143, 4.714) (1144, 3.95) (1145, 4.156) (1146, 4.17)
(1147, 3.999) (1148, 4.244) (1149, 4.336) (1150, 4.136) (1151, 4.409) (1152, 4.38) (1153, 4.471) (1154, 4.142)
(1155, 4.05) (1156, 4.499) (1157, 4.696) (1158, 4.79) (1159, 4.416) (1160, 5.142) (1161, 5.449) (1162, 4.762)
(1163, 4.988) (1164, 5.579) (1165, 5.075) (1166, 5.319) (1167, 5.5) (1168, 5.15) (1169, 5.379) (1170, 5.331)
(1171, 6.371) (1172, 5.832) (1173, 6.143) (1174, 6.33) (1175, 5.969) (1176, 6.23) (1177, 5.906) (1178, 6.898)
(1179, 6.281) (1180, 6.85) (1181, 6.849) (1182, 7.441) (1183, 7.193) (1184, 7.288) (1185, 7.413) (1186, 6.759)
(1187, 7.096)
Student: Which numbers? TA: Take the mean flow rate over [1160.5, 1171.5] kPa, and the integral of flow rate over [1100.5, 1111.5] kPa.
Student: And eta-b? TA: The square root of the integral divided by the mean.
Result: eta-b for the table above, 3.0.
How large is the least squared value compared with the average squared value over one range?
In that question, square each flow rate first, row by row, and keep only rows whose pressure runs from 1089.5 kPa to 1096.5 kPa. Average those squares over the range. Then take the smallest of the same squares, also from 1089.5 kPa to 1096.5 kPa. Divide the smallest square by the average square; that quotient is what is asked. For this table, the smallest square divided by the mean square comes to 0.88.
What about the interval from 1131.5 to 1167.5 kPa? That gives 0.65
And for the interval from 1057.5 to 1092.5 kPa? 0.64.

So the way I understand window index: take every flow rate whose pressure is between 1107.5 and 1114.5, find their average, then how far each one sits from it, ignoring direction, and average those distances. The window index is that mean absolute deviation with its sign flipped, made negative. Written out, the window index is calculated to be -0.42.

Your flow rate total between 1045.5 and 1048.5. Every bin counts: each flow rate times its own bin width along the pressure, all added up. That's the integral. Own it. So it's 14.9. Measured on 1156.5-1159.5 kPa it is 13.9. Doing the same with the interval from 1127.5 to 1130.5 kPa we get 18.9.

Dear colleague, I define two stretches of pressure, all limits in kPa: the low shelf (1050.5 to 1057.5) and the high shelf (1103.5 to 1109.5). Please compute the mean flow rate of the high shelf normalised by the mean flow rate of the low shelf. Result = 0.91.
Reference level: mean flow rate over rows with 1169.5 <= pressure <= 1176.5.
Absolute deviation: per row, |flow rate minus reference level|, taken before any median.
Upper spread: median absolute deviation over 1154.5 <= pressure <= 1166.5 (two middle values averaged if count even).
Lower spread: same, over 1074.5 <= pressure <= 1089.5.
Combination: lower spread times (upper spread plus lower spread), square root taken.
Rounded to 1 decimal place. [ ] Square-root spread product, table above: 2.5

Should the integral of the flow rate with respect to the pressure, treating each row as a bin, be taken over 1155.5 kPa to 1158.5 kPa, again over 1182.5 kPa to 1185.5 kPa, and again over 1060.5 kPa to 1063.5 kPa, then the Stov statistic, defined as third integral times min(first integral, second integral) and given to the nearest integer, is 129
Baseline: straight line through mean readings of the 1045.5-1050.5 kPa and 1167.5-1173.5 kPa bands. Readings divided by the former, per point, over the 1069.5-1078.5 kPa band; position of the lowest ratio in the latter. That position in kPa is 1071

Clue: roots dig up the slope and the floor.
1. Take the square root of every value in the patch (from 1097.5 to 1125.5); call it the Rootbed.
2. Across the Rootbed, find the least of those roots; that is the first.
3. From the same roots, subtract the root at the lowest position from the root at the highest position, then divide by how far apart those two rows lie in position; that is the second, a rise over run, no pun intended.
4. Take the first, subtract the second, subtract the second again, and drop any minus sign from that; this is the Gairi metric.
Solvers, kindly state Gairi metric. 1.80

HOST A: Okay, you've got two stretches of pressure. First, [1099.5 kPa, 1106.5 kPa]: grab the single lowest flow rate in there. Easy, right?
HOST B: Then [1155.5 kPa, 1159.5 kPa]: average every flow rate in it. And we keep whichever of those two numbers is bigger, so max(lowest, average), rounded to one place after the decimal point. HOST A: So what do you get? 4.6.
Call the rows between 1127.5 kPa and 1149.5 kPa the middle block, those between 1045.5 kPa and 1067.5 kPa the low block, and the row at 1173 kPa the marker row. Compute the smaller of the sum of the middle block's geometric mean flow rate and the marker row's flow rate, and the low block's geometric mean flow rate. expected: 4.01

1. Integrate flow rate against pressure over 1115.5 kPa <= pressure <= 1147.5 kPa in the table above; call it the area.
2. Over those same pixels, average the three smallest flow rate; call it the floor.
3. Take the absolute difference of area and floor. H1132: 173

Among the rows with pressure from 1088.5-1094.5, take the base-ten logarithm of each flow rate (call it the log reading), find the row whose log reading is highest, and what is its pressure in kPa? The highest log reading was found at 1094 kPa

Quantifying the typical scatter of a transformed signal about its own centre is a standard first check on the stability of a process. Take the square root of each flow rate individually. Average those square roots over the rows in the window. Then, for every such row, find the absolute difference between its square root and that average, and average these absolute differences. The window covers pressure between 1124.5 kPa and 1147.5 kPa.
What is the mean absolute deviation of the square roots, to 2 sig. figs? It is 0.16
